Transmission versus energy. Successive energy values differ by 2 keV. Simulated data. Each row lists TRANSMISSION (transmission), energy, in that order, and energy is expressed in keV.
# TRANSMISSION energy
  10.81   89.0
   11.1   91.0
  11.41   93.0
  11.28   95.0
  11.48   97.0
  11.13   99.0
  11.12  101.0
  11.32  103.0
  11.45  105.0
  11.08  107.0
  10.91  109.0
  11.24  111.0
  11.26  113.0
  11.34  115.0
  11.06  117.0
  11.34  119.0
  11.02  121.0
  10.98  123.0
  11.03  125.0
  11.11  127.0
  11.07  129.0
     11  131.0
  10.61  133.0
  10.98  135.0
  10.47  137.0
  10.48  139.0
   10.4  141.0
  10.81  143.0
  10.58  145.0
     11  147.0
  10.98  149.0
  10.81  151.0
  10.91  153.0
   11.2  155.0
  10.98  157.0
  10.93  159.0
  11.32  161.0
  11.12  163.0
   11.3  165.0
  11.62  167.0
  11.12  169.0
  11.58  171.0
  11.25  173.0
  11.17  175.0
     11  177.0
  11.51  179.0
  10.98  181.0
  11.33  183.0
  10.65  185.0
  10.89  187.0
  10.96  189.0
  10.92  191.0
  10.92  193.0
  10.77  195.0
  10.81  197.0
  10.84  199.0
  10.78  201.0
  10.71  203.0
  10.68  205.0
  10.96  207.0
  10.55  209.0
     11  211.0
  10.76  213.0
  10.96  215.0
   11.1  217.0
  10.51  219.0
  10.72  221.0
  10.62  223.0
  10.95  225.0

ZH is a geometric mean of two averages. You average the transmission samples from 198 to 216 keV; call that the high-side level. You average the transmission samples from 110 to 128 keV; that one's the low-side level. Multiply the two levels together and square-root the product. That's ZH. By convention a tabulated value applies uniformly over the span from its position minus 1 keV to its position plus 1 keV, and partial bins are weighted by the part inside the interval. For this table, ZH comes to 11.0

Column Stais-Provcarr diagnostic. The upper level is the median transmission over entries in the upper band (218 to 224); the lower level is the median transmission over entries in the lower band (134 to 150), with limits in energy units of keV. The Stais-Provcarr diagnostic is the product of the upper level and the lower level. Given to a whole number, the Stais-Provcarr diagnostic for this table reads 114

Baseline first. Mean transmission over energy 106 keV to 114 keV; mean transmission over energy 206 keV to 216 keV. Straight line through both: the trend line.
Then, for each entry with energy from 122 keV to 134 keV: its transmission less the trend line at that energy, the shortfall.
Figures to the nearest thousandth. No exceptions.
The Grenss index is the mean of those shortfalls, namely -0.107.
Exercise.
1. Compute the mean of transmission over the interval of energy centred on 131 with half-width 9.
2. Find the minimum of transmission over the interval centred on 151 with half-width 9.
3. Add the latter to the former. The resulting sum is 21.4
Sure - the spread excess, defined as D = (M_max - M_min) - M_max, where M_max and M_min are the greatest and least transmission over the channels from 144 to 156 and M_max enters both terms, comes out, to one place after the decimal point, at -10.6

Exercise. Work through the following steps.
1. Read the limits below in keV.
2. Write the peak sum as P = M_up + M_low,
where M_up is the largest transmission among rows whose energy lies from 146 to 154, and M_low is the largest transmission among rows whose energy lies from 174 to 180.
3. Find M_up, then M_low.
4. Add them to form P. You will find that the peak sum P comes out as 22.5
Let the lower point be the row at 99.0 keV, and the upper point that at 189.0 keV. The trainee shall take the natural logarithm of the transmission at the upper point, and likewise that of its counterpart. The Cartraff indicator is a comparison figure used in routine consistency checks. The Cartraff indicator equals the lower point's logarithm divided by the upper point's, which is 1.006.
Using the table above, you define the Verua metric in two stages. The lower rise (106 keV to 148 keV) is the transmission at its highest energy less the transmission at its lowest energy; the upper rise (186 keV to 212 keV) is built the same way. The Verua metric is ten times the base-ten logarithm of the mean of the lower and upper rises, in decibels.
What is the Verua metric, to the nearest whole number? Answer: -18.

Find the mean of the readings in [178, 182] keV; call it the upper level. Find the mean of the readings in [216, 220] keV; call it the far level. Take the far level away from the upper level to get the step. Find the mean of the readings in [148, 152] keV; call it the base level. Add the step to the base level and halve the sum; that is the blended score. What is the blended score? 5.67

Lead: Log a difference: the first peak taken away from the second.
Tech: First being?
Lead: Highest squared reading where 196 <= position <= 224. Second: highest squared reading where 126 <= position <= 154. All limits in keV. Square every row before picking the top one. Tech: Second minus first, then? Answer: 0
